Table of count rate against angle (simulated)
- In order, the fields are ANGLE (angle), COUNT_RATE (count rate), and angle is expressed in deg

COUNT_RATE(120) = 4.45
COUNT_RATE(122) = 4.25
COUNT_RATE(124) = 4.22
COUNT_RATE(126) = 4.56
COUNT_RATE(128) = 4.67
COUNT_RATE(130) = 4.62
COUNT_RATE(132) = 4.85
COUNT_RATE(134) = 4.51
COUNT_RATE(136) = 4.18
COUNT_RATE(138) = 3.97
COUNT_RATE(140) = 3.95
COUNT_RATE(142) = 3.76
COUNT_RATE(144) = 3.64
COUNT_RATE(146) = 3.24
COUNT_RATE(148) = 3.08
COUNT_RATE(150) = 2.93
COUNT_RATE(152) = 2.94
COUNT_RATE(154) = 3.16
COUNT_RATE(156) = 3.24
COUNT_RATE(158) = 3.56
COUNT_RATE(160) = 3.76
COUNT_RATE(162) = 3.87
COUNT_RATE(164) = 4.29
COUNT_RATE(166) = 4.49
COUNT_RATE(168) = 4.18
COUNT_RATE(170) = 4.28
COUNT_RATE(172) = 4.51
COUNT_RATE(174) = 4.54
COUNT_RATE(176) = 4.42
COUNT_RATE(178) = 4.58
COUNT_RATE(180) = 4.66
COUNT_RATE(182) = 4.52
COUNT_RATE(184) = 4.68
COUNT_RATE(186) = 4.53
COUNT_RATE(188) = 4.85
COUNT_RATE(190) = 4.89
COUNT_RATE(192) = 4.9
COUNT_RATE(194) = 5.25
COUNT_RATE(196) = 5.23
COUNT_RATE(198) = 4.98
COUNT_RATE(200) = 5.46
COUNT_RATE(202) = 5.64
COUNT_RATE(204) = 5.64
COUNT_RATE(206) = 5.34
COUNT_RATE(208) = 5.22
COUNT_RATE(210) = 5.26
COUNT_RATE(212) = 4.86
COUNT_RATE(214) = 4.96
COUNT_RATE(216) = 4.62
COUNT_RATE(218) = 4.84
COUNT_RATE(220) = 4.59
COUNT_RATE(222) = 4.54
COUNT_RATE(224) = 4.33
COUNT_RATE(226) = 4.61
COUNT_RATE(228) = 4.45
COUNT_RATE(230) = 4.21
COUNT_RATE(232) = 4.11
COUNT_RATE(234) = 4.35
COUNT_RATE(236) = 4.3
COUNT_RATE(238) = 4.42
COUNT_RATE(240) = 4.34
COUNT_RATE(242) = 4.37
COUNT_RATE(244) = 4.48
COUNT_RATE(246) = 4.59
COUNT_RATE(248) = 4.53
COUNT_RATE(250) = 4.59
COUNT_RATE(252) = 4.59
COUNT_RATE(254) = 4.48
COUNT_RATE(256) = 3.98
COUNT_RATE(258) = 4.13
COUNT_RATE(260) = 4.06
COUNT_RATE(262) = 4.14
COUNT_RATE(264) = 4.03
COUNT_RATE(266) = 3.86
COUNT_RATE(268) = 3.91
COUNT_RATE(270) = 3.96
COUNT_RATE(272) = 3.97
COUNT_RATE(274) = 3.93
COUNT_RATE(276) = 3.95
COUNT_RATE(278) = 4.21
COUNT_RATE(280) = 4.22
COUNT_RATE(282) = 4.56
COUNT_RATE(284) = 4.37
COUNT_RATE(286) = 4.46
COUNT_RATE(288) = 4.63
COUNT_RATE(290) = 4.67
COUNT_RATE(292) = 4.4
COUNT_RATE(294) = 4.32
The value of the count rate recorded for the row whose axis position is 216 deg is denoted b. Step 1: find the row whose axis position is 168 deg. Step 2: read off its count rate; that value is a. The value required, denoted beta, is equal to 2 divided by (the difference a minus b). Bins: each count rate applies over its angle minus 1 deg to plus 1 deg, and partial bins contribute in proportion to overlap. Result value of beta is -4.5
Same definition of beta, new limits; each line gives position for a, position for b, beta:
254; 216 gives -14.3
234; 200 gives -1.8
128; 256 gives 2.9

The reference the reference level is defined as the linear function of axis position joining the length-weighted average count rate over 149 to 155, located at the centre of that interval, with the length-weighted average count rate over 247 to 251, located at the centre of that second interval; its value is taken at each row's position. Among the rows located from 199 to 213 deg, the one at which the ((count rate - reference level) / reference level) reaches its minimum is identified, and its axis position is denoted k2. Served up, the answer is 212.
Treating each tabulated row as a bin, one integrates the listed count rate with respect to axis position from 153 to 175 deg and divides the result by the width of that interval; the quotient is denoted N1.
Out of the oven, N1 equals 4.0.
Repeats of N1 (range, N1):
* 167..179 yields 4.4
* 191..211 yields 5.3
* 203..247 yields 4.7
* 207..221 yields 4.9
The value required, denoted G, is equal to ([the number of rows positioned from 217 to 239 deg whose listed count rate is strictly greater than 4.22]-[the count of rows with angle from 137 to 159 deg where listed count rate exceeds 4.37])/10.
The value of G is 0.9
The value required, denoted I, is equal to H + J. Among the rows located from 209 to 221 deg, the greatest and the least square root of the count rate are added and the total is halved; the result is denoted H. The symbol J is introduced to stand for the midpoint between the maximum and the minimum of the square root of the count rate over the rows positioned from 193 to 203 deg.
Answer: 4.5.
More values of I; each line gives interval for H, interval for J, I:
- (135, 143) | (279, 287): 4.1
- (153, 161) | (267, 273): 3.8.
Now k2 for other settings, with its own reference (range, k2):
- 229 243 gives 232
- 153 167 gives 154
